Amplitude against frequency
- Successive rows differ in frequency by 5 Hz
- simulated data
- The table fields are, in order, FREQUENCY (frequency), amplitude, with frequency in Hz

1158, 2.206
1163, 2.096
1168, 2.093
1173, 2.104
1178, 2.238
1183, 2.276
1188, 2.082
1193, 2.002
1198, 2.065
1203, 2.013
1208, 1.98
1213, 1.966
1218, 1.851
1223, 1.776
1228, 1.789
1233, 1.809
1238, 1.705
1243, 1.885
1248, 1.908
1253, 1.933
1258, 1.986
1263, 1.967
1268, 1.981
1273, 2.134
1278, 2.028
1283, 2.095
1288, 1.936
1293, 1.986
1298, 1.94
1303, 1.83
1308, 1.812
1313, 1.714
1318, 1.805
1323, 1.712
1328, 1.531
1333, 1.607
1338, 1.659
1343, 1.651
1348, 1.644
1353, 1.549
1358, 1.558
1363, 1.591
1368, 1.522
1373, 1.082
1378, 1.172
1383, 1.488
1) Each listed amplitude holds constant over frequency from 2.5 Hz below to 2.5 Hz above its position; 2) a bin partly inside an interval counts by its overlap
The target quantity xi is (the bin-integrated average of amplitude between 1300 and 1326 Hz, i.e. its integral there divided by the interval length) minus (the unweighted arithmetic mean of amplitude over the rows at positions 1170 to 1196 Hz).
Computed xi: -0.37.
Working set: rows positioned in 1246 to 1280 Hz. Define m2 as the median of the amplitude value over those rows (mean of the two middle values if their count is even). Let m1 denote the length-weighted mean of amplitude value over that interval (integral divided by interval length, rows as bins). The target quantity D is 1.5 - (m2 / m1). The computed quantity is 0.505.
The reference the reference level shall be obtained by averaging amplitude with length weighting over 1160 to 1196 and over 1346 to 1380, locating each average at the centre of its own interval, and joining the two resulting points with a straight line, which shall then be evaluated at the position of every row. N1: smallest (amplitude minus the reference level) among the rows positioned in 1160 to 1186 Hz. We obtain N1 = -0.09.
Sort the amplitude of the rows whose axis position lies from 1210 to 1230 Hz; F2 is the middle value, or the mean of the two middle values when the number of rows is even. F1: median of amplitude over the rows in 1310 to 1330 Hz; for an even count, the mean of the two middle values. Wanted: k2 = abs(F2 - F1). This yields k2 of 0.11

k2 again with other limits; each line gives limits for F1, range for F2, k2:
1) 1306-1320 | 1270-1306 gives 0.18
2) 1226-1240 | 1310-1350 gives 0.13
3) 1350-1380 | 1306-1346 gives 0.15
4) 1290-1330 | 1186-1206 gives 0.23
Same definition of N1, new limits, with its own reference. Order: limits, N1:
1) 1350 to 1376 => -0.33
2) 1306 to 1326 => 0.08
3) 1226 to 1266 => -0.20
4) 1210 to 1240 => -0.20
